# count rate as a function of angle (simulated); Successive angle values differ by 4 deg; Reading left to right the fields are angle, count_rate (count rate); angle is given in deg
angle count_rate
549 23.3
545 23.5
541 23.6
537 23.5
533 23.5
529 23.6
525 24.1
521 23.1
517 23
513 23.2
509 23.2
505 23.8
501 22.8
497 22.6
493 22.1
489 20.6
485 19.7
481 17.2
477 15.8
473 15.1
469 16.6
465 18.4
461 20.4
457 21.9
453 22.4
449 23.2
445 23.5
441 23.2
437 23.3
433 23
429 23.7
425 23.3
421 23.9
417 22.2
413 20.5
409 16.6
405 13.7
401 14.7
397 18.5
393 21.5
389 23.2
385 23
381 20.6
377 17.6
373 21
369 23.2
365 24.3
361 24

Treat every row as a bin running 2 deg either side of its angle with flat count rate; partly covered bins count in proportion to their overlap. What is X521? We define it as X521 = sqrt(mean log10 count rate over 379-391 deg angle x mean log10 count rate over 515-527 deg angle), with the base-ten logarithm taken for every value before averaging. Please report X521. 1.36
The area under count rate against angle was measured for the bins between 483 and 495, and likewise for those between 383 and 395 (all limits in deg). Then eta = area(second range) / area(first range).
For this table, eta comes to 1.08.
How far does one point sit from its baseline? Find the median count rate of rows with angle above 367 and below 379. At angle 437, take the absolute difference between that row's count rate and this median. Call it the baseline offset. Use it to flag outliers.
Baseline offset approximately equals 2.30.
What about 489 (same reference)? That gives 0.40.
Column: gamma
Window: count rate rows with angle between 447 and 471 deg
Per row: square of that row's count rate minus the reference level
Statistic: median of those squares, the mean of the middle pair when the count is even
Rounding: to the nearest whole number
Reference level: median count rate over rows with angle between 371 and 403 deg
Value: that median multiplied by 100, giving 416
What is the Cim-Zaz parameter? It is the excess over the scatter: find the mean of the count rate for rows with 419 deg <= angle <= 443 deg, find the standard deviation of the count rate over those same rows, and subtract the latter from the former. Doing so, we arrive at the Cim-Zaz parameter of 23.1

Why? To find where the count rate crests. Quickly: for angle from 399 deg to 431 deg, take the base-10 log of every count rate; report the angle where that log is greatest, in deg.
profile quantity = 421 deg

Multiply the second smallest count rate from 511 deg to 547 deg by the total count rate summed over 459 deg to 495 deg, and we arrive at 3832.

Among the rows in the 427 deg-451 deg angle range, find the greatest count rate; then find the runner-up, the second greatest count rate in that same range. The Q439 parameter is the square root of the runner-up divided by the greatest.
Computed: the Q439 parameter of 0.996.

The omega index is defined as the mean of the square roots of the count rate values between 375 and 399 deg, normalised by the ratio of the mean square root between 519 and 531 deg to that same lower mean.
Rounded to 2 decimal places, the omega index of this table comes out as 4.26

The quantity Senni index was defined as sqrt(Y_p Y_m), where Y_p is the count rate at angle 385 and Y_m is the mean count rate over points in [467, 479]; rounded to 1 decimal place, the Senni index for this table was 19.1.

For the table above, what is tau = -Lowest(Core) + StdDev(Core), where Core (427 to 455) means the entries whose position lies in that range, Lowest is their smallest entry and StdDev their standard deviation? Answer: -22.0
